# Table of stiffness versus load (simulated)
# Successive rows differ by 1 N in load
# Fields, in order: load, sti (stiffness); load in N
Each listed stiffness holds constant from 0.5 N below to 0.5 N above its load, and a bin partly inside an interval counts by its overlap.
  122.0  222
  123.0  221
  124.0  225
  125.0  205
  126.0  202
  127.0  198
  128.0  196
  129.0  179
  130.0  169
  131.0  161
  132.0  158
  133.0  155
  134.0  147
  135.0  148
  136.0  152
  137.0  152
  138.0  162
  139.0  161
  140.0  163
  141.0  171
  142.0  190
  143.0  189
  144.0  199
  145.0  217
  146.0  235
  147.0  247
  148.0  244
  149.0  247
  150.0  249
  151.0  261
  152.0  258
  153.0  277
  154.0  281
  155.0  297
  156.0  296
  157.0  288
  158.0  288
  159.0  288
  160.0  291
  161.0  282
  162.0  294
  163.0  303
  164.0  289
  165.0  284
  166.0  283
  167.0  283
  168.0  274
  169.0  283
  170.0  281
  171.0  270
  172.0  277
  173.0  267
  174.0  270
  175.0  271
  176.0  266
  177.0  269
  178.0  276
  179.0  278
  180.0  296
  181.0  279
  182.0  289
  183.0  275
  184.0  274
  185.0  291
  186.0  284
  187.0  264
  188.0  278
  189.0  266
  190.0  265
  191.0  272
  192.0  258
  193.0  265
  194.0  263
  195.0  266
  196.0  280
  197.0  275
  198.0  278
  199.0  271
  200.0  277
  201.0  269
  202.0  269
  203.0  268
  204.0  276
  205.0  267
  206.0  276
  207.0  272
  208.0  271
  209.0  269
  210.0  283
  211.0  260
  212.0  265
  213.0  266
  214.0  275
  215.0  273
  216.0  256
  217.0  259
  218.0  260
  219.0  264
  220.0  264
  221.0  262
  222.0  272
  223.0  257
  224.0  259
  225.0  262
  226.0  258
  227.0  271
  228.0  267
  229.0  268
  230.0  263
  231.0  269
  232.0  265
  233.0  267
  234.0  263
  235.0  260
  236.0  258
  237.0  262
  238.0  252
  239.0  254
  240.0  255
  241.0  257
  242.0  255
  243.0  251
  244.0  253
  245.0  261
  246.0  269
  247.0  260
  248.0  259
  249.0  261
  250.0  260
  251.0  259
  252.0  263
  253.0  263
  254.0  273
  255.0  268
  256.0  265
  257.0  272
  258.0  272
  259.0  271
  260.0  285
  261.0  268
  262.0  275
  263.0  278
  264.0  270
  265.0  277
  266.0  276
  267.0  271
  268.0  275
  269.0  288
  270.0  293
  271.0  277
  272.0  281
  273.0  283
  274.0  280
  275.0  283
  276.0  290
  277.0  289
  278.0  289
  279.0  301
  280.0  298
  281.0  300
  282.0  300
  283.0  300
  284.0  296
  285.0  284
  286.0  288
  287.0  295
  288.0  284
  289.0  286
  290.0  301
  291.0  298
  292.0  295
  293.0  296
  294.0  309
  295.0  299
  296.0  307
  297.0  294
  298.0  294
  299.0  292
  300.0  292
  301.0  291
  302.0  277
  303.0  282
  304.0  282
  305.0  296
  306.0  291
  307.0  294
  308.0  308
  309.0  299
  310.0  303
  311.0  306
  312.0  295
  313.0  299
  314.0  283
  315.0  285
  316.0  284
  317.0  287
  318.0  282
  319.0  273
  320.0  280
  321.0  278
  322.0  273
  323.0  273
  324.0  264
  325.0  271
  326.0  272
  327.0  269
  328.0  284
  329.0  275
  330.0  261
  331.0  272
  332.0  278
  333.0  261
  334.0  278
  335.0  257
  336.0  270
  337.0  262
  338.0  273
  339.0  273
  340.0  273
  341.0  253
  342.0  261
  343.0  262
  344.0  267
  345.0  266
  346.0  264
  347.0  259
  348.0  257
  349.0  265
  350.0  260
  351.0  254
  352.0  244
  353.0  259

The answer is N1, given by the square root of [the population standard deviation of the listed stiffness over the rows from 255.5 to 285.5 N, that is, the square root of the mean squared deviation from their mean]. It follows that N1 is 3.3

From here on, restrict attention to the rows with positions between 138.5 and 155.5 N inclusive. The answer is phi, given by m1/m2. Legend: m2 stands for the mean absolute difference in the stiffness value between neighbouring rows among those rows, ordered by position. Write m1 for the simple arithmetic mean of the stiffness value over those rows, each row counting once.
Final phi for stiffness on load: 24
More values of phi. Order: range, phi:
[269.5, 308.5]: 51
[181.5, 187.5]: 24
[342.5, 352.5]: 53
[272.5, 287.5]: 70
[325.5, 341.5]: 24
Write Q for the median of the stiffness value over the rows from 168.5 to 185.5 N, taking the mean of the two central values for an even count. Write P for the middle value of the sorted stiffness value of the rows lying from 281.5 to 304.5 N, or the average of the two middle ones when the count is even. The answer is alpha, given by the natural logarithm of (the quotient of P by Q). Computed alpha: 0.06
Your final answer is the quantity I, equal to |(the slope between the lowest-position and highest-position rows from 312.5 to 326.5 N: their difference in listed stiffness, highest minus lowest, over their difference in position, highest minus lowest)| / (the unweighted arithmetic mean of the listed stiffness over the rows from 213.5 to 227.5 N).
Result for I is 0.0079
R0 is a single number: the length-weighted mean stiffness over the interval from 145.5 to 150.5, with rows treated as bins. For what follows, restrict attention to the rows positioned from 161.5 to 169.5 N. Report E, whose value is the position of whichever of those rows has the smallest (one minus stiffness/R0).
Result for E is 163.0 N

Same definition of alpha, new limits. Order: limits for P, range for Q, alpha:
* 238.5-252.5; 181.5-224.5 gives -0.04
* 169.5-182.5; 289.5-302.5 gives -0.07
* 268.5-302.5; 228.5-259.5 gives 0.11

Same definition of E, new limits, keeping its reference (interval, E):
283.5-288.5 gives 284.0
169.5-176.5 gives 170.0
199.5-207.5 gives 200.0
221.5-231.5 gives 222.0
